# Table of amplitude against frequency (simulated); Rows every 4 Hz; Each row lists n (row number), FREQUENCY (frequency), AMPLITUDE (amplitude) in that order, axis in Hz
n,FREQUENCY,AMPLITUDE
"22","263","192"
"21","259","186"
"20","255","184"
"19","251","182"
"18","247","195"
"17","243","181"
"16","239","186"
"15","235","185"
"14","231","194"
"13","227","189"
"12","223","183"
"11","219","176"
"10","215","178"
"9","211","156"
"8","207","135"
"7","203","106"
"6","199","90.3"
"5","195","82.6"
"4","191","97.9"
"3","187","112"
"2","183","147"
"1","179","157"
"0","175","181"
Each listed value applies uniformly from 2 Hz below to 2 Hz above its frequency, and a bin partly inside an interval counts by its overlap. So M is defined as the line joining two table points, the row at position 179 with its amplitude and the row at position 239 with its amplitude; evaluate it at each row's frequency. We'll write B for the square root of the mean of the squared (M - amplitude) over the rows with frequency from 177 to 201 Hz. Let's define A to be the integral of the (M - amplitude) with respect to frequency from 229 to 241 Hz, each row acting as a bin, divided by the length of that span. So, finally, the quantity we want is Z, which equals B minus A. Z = 61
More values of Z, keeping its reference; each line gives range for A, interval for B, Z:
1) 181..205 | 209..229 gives -49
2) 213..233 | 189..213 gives 67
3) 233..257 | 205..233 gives 13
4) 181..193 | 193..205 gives 32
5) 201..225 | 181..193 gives 30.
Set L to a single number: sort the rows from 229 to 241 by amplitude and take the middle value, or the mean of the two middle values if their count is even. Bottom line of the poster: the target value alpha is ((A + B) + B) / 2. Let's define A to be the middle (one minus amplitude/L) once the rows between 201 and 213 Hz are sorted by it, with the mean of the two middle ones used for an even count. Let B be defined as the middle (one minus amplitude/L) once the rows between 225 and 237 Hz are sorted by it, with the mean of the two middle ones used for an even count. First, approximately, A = 0.274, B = 0.0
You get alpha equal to 0.12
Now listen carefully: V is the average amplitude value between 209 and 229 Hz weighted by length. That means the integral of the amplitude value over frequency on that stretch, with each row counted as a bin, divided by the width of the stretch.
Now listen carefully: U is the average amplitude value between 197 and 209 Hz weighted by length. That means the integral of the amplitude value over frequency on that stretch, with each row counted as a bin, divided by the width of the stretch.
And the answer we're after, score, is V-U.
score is 66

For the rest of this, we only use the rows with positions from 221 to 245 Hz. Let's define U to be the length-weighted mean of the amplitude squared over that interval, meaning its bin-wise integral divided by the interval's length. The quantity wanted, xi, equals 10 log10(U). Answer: 45.4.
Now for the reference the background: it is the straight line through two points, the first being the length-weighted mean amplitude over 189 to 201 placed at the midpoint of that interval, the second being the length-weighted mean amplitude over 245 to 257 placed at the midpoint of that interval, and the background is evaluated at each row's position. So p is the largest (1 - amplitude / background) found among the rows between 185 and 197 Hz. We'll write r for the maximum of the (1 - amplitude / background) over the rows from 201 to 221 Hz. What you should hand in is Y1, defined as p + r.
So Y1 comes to 0.07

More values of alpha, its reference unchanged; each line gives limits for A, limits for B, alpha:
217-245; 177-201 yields 0.44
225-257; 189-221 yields 0.35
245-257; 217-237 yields 0.01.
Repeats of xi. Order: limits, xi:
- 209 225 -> 44.8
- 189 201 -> 39.1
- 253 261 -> 45.3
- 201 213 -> 42.5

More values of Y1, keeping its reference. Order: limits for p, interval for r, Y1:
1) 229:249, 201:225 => -0.06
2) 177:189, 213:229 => -0.76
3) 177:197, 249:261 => 0.16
